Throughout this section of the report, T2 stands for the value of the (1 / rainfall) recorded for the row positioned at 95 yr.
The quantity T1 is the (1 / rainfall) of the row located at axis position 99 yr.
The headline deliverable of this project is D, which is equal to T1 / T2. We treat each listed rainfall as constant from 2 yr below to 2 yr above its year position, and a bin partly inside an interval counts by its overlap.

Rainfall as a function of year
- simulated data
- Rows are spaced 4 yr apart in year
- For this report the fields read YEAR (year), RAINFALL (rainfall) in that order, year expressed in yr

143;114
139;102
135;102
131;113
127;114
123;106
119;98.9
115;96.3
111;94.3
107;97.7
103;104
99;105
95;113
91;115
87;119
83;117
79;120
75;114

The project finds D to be 1.08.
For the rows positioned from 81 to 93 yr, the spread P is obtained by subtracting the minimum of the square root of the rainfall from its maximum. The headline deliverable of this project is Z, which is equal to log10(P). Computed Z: -0.73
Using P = 0.18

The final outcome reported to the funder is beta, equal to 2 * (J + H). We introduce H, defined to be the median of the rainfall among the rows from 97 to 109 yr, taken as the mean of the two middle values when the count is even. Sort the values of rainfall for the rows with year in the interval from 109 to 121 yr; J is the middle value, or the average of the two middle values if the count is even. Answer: 401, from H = 104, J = 96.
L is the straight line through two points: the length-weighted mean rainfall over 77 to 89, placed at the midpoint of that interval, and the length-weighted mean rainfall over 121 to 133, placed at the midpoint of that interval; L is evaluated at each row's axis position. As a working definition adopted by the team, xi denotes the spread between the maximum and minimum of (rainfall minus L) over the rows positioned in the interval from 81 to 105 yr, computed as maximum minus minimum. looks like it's 12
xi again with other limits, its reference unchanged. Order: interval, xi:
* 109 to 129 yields 22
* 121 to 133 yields 9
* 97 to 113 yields 9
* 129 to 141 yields 10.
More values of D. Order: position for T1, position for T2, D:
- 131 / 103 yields 0.92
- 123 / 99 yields 0.99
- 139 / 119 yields 0.97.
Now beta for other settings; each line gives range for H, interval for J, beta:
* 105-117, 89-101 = 419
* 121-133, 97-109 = 434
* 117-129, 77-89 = 450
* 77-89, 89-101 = 464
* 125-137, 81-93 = 460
